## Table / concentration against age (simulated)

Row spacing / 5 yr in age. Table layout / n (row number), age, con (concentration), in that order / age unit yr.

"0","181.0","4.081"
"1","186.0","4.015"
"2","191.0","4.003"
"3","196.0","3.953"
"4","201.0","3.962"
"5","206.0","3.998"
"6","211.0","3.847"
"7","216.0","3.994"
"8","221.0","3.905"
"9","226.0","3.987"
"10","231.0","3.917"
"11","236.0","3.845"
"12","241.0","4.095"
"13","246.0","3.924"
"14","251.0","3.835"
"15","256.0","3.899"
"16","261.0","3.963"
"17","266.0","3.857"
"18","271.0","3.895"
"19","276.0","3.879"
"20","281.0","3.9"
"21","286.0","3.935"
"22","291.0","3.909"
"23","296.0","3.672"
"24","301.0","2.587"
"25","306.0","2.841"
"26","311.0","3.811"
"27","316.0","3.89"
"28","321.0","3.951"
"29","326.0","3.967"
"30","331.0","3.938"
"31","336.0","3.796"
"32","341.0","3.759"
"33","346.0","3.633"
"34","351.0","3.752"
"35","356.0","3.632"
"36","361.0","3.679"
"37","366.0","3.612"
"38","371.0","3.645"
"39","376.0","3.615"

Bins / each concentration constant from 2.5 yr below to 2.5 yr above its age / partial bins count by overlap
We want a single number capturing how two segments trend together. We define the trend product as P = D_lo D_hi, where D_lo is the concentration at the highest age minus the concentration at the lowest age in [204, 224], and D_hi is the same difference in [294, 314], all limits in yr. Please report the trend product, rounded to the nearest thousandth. -0.013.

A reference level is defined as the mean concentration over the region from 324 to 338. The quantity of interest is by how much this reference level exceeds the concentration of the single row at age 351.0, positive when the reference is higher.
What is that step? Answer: 0.15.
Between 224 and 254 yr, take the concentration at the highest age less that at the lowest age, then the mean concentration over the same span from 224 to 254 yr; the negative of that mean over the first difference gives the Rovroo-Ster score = 26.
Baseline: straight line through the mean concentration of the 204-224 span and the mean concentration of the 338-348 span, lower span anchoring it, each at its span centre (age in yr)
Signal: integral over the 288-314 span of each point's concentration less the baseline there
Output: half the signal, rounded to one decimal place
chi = -5.1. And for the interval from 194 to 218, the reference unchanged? 0.0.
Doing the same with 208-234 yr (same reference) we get 0.1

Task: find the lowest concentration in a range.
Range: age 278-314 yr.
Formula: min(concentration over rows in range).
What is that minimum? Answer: 2.587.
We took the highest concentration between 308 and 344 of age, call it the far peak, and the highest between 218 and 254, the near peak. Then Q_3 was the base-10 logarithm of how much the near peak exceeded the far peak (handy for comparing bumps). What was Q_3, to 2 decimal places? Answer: -0.89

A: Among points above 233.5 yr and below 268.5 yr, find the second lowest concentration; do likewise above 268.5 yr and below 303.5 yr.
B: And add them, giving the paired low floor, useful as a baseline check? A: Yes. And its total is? 7.52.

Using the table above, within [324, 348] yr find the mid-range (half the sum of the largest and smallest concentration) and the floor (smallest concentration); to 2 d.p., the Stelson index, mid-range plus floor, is 7.43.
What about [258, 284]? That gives 7.77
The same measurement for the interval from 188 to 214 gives 7.77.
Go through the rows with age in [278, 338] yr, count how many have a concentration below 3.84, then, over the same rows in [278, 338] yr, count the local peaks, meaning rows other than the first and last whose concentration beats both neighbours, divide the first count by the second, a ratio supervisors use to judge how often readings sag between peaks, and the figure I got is 2.5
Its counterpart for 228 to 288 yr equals 0.3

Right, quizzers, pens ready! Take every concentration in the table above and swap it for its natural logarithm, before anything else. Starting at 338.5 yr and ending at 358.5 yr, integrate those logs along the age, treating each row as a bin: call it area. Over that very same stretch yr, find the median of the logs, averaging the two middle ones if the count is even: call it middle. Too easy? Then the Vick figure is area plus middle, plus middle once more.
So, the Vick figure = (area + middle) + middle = 28.7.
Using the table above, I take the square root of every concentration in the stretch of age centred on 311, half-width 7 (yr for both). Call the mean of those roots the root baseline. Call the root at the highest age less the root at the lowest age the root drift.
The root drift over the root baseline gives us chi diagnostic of 0.15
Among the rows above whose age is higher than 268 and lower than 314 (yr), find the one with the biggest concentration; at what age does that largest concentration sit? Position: 286.0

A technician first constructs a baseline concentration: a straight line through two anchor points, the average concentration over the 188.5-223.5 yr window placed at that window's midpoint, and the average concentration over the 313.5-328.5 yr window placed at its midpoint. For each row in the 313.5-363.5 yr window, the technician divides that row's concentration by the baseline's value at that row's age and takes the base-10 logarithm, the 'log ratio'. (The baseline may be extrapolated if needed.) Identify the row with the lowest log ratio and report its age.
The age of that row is 346.0 yr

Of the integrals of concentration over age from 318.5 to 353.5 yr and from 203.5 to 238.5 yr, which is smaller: 134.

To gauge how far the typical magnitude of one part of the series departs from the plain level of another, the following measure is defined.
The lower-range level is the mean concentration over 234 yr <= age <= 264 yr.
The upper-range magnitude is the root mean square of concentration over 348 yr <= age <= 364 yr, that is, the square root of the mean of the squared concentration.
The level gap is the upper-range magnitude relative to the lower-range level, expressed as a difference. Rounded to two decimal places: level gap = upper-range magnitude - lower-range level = -0.24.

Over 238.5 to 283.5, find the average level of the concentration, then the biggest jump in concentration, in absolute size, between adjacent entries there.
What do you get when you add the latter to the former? 4.09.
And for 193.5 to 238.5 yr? 4.09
